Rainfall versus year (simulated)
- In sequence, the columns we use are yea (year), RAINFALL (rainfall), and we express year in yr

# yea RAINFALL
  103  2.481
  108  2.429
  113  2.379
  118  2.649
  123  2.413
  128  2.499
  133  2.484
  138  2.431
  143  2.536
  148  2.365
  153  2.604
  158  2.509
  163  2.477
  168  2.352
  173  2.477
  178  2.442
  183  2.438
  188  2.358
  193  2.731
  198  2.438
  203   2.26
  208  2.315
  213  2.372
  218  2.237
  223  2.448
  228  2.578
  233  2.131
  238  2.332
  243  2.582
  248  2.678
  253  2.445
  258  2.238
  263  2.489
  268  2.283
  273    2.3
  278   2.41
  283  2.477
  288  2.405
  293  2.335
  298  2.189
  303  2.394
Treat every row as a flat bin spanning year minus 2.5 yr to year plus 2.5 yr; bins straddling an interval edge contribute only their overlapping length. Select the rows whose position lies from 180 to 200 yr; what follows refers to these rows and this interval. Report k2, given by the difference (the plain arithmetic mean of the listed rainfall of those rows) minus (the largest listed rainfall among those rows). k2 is -0.24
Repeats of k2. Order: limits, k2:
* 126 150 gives -0.07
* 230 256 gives -0.24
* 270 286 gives -0.08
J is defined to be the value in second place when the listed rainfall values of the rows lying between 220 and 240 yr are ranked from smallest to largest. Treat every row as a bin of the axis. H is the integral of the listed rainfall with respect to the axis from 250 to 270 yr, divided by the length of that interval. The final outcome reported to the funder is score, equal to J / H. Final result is 0.98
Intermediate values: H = 2.374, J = 2.332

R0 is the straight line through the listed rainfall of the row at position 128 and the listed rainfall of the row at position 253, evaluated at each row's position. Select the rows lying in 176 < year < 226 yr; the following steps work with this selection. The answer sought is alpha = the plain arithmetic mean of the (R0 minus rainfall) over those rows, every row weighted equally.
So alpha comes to 0.064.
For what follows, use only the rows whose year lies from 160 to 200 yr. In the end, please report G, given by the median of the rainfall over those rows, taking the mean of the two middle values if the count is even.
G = 2.44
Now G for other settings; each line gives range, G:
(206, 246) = 2.35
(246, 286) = 2.43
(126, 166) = 2.49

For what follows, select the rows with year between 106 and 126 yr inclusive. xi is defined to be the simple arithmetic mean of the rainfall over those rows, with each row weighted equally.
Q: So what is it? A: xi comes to 2.47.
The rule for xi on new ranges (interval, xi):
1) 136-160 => 2.49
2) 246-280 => 2.41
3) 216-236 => 2.35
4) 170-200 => 2.48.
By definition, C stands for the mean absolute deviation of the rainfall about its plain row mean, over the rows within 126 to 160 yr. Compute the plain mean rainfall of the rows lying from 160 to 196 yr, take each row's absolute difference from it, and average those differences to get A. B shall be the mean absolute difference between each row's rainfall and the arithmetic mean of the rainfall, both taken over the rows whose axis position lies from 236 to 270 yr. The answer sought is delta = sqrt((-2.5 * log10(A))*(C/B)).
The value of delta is 1.1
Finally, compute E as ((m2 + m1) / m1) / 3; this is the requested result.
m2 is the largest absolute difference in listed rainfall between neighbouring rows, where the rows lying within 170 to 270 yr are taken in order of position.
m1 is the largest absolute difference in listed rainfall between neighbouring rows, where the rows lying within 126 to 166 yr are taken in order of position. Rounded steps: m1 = 0.24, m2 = 0.45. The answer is 0.96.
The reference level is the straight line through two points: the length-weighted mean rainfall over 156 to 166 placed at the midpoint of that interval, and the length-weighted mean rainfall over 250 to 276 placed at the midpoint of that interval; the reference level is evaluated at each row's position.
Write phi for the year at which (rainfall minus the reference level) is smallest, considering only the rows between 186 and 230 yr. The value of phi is 218 yr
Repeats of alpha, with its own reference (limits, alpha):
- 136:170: 0.020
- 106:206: 0.024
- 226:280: 0.039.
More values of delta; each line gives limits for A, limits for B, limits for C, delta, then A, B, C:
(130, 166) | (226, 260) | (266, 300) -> 1.2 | 0.054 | 0.17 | 0.08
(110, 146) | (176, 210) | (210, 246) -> 2.0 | 0.066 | 0.10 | 0.13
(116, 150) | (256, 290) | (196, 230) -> 1.8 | 0.068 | 0.08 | 0.09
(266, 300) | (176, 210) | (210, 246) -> 1.9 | 0.075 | 0.10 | 0.13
